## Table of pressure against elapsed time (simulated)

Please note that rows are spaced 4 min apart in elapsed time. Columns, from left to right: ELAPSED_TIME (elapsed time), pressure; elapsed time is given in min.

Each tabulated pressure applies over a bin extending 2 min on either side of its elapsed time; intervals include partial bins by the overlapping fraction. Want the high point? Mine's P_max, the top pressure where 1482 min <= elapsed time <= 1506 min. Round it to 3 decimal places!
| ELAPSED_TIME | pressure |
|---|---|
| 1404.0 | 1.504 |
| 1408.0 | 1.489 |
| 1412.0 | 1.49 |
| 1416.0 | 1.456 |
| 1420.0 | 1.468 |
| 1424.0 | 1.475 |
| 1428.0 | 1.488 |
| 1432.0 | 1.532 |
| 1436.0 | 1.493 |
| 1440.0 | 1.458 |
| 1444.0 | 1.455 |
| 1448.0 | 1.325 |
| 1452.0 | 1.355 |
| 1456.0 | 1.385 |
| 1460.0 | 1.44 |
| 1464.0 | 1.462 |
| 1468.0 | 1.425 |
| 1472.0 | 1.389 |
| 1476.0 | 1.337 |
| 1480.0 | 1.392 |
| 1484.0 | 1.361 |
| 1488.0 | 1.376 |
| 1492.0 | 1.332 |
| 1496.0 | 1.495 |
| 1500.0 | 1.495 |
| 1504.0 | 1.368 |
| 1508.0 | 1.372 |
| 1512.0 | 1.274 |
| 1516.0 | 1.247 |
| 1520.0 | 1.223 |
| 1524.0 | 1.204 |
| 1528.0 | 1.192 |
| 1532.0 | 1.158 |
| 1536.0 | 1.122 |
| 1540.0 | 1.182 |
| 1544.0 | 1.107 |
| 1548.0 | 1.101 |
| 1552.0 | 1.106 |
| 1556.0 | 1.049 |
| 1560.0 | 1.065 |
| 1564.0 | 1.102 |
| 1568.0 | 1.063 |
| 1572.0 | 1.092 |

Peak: 1.495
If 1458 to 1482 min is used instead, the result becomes 1.462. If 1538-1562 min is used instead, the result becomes 1.182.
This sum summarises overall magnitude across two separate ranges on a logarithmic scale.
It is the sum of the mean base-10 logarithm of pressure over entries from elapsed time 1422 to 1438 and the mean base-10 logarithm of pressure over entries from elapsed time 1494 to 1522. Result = 0.31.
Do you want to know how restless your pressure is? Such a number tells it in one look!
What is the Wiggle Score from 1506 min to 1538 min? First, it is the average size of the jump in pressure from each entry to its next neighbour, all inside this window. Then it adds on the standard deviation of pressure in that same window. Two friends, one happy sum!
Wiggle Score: 0.11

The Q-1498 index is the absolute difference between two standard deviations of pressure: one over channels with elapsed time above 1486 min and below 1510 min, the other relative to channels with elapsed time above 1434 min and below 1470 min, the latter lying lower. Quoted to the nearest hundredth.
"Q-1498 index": 0.01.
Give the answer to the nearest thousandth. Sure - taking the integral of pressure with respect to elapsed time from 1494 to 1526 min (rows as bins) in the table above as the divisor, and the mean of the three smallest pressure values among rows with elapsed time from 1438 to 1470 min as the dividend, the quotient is 0.032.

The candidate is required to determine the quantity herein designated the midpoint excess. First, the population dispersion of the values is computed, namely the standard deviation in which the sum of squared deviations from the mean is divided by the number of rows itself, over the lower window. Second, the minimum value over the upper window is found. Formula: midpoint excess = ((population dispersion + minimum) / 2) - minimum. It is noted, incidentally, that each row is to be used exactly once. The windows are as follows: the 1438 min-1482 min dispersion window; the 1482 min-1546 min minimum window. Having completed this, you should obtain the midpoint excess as -0.530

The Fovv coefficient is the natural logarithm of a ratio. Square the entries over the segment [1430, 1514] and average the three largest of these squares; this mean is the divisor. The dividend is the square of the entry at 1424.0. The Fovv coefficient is -0.044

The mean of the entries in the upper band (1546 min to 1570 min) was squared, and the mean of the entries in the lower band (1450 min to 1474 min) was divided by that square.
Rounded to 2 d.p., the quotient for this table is 1.21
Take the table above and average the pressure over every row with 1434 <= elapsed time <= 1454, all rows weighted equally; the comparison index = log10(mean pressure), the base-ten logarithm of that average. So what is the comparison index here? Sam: 0.15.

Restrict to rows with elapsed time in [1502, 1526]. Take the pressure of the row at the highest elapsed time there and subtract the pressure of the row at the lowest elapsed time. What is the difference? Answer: -0.16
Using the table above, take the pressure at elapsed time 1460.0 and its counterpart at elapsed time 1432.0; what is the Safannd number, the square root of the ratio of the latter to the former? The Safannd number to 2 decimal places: 1.03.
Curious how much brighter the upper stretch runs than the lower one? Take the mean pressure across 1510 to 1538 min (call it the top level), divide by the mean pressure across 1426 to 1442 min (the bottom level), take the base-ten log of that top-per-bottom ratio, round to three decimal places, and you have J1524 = -0.094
